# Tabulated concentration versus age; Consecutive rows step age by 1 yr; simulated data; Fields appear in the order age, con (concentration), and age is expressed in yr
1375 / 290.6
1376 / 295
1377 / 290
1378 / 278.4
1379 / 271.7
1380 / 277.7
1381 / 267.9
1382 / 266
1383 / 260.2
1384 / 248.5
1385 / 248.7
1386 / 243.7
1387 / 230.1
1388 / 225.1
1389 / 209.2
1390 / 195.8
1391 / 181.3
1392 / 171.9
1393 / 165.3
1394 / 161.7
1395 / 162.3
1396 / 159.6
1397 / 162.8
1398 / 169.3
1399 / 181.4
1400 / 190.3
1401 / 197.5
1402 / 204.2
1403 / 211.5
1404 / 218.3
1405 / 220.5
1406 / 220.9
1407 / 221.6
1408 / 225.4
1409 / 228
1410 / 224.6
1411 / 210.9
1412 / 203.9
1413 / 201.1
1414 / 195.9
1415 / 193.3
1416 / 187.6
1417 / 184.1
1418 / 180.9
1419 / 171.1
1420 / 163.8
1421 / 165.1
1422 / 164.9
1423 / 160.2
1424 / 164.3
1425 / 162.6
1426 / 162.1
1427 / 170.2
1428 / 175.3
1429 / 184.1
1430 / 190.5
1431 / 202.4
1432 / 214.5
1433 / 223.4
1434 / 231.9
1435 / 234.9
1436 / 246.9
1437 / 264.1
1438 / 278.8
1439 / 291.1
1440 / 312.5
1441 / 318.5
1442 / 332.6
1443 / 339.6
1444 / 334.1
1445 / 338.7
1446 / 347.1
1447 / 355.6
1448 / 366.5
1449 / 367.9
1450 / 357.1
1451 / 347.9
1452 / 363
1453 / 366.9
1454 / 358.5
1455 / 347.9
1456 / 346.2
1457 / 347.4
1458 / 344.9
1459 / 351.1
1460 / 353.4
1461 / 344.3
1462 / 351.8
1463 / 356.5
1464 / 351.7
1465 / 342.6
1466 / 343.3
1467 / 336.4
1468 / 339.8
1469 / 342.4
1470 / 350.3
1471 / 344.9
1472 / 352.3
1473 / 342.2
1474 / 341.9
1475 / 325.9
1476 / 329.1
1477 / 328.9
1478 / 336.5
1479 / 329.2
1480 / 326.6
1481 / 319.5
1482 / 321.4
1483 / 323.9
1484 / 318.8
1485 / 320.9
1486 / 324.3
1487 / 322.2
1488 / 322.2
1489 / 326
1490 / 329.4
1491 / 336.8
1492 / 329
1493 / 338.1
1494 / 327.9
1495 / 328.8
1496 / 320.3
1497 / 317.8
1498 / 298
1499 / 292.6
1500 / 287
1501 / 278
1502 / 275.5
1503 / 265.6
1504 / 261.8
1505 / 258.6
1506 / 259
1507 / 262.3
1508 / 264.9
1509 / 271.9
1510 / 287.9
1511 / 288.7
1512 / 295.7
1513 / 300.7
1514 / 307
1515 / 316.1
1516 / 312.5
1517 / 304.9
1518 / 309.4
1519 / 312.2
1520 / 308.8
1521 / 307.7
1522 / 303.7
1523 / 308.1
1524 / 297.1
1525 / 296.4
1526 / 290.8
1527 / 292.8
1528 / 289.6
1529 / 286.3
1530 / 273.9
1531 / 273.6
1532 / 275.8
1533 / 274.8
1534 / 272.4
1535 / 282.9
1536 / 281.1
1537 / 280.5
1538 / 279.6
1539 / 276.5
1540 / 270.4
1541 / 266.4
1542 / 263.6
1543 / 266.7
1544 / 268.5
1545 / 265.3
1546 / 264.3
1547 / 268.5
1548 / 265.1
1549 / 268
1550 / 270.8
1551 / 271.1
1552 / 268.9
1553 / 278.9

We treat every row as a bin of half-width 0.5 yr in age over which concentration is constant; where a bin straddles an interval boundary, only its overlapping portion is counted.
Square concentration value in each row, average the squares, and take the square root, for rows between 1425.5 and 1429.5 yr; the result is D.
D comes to 173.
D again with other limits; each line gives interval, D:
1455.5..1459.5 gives 347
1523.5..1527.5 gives 294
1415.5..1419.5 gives 181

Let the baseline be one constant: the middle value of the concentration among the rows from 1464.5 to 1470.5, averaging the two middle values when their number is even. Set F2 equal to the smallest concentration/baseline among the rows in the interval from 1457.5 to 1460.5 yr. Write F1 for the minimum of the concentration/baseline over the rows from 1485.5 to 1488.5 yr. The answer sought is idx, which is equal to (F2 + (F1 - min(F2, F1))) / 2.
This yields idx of 0.50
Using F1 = 0.94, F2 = 1.01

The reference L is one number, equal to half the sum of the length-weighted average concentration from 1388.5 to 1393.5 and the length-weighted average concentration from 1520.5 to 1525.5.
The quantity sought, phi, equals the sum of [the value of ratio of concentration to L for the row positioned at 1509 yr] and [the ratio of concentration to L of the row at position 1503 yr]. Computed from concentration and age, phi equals 2.21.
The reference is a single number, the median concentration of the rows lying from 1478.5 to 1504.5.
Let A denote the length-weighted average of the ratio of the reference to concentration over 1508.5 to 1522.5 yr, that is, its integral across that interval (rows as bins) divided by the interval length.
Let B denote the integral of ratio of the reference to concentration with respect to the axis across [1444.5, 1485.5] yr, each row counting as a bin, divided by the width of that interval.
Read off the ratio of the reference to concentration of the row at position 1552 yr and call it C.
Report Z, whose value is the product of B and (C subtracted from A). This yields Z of -0.1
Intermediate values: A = 1.1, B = 0.9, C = 1.20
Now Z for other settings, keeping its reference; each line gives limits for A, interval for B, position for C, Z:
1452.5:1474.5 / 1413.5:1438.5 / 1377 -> -0.3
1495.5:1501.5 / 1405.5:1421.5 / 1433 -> -0.6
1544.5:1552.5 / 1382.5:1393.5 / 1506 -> -0.1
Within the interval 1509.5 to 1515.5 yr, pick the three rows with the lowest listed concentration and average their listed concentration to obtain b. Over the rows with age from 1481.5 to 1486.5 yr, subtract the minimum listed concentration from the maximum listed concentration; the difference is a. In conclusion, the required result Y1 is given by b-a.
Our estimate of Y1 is 285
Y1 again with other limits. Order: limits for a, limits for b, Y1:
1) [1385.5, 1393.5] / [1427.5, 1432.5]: 105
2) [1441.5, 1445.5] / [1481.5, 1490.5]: 313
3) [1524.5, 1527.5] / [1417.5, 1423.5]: 157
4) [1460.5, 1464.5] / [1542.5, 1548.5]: 253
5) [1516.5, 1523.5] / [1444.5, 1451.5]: 336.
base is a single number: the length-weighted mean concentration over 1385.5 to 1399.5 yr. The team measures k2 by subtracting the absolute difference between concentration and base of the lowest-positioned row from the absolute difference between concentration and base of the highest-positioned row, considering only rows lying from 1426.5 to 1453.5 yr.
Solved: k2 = 163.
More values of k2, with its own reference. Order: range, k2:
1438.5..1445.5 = 48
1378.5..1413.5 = -71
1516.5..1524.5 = -8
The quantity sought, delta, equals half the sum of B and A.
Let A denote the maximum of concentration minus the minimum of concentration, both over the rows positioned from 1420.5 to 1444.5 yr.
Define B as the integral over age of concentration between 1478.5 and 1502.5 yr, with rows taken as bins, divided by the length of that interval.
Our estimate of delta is 248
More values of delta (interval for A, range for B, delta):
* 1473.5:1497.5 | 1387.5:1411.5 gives 110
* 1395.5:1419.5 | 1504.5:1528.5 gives 181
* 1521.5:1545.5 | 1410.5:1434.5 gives 115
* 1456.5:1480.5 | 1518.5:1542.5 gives 158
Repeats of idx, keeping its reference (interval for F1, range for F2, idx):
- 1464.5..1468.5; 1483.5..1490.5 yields 0.49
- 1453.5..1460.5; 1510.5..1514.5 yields 0.50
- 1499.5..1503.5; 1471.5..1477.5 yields 0.48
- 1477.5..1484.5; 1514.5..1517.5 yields 0.47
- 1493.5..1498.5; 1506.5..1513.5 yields 0.44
